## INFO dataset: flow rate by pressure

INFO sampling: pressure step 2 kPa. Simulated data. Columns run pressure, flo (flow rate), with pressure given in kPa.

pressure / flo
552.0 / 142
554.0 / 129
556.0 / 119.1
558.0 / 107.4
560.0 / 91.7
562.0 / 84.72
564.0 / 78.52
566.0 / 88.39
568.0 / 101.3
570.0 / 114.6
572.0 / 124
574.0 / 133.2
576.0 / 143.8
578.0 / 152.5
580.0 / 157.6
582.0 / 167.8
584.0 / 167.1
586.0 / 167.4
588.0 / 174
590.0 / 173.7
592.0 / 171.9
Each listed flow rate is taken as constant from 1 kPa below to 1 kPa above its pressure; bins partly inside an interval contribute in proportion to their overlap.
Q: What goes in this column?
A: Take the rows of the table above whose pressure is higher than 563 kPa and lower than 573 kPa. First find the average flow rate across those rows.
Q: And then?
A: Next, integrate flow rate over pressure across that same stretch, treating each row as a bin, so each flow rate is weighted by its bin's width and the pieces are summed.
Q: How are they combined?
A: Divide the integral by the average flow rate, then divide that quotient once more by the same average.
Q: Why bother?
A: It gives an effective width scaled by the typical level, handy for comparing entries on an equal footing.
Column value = 0.10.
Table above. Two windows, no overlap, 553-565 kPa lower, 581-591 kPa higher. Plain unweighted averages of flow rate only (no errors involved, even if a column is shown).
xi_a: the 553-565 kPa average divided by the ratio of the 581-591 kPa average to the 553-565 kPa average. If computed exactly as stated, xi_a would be 61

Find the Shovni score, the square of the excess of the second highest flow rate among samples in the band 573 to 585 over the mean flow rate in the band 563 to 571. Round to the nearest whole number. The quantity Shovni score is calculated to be 5098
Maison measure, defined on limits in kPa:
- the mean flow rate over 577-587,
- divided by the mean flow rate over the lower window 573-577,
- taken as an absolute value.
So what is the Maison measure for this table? 1.17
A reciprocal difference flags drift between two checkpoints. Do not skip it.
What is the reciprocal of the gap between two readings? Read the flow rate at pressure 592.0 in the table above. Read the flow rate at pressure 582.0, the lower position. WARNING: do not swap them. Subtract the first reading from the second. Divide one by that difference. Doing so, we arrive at -0.24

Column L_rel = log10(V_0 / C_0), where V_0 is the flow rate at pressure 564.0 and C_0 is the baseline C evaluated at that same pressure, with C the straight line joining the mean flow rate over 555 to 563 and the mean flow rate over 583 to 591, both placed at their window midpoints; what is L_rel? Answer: -0.16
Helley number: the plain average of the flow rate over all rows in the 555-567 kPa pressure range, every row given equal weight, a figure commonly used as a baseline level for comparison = 95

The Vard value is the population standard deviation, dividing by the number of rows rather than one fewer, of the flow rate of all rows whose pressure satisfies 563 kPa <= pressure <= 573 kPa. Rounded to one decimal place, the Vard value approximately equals 16.6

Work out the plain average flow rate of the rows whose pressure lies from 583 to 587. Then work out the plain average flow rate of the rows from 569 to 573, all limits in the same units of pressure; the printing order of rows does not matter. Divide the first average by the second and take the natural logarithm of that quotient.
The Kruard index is 0.34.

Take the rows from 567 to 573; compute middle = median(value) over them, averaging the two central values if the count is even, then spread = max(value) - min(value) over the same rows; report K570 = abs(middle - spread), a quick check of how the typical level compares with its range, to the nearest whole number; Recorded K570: 92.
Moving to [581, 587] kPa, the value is 167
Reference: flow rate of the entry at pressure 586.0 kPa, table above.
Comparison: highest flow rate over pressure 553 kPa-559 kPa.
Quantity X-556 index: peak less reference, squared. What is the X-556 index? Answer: 1475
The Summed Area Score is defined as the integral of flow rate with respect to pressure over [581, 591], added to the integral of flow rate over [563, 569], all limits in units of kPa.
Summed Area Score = 2236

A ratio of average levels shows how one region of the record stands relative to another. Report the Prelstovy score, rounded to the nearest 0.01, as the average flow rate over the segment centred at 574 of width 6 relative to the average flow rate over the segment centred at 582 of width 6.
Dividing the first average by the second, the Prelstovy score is 0.81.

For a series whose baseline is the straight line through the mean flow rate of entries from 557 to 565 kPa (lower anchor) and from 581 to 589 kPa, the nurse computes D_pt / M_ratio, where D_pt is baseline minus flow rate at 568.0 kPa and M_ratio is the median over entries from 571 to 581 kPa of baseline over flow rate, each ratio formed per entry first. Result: 13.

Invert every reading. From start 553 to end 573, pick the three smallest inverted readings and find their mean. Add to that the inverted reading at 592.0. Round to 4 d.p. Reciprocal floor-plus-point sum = 0.0139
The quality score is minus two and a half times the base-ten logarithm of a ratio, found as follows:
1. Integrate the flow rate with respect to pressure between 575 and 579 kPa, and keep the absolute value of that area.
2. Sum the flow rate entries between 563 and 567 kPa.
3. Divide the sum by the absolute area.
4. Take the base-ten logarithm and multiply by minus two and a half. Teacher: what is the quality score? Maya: 1.4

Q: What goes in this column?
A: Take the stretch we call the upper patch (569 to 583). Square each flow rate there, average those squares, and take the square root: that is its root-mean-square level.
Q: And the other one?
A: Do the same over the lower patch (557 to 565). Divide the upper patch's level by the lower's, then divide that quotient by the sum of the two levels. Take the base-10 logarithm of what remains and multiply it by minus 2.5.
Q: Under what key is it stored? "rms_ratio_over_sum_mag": 5.4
